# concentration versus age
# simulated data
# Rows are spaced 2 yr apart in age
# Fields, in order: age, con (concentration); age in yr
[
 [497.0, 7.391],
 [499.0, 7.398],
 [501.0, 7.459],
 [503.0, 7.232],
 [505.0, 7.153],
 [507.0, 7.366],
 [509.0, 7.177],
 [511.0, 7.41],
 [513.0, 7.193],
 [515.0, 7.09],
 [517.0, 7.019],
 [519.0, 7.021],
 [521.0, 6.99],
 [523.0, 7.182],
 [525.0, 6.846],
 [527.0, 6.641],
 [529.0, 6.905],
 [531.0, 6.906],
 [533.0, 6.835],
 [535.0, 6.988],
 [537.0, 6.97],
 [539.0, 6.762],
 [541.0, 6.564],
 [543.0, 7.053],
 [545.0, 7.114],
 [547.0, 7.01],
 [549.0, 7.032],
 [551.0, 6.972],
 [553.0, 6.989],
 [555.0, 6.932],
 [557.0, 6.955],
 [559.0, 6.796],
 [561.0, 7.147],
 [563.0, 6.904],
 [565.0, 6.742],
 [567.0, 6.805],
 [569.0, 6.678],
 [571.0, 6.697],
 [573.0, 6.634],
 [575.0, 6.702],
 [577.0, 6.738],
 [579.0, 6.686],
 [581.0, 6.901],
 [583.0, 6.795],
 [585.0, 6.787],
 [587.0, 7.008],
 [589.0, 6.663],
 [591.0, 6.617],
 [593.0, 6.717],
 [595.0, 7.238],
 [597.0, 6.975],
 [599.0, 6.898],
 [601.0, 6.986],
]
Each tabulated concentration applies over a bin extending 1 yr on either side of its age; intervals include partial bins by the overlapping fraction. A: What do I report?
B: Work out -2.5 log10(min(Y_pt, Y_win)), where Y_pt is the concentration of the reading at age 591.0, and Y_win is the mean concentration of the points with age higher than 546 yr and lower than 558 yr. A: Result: -2.05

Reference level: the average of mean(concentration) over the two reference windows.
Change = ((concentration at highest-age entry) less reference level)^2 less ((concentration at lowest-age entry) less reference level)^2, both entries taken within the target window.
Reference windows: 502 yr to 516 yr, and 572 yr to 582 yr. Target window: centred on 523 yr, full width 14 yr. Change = 0.005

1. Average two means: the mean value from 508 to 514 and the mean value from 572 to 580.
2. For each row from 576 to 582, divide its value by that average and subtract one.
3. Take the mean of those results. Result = -0.029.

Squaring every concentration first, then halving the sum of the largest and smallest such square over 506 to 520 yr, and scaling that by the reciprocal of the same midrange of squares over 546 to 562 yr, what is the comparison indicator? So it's 1.07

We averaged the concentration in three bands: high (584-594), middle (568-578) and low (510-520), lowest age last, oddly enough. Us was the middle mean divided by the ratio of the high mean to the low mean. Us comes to 7.07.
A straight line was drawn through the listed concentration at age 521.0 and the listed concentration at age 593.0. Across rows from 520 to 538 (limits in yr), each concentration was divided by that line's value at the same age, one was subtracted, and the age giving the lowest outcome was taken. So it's 527.0 yr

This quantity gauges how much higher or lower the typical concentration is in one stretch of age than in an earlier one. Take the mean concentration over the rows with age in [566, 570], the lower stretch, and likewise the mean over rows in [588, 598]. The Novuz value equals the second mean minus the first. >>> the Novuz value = 0.10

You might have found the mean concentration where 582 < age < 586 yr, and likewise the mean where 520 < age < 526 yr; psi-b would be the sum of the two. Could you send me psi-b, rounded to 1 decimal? 13.8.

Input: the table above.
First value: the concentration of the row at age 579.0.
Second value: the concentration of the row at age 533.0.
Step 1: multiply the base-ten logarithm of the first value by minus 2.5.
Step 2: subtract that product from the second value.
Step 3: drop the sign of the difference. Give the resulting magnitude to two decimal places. 8.90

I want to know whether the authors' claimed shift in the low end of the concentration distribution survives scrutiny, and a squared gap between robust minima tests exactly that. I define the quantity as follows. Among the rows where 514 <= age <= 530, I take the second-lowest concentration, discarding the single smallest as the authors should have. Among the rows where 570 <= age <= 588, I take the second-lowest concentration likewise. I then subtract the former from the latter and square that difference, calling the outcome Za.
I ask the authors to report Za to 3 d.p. 0.026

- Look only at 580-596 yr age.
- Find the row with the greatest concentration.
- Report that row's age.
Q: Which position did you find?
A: 595.0 yr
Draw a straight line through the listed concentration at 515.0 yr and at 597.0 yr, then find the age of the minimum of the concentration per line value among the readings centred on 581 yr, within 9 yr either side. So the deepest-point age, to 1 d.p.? 573.0 yr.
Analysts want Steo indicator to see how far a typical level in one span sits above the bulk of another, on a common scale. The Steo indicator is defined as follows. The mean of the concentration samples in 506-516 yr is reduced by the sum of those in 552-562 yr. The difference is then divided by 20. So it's -1.38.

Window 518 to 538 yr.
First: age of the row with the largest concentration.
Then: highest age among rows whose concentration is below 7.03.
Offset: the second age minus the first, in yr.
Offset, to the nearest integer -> 14 yr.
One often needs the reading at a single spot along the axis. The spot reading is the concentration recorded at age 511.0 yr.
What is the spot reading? 7.41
